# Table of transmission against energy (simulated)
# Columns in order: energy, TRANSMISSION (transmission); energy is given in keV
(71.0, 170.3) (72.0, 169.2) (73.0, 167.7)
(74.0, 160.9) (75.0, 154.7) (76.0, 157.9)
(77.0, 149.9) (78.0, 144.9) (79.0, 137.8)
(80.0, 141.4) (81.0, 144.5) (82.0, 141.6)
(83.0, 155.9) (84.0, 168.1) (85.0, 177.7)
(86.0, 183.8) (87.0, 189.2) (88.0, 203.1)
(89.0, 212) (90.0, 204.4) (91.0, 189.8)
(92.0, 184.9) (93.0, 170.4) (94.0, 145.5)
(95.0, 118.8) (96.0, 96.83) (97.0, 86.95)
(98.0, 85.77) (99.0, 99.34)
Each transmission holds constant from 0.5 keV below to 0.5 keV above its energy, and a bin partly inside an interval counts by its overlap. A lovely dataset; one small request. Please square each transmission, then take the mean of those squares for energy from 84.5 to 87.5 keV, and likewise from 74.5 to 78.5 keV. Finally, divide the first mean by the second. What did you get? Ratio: 1.5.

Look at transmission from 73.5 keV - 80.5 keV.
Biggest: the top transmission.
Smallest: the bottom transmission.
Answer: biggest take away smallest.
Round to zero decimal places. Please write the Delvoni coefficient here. 23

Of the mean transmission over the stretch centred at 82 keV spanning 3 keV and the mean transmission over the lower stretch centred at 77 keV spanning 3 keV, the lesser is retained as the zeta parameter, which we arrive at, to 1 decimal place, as 147.3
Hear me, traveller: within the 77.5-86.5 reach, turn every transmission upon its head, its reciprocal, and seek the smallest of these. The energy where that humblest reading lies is 86.0 keV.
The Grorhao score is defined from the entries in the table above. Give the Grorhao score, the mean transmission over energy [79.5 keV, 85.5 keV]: 155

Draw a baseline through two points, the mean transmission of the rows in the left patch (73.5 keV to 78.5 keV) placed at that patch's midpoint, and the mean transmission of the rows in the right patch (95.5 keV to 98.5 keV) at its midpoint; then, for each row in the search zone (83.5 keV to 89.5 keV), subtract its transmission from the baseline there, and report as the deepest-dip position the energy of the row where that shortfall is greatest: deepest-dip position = 84.0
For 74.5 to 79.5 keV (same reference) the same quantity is 79.0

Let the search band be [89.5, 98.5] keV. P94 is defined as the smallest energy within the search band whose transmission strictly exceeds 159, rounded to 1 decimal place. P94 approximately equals 90.0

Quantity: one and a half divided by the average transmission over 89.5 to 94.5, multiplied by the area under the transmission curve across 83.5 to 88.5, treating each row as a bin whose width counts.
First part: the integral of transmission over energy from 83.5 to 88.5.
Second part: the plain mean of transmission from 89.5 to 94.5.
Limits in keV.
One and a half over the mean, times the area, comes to 7.7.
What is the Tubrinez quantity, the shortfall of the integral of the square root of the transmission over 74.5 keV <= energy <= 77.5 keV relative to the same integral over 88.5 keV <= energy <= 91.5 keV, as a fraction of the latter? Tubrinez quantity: 0.13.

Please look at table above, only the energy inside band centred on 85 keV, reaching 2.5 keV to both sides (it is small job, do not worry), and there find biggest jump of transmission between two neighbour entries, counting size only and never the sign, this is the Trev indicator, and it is 12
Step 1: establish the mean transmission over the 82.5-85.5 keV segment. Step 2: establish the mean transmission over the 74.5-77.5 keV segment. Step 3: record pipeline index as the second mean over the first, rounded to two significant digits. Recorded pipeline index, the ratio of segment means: 0.92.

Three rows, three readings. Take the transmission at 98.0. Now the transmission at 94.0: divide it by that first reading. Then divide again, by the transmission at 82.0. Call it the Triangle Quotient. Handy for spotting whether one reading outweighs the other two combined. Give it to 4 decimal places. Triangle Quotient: 0.0120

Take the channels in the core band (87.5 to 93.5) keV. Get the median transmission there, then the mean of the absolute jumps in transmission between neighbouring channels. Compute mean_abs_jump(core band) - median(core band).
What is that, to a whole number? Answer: -186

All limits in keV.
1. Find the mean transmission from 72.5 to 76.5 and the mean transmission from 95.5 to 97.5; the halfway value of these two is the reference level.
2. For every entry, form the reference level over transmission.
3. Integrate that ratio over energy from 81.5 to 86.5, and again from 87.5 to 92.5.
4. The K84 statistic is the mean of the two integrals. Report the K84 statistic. 3.5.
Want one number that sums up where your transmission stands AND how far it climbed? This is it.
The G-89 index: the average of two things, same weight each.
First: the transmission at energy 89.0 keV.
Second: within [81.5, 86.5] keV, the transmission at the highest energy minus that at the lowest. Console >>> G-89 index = 127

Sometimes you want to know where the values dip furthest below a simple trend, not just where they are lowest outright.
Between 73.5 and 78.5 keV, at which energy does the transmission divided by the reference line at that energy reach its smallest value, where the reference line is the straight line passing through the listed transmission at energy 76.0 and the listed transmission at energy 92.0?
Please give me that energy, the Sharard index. 78.0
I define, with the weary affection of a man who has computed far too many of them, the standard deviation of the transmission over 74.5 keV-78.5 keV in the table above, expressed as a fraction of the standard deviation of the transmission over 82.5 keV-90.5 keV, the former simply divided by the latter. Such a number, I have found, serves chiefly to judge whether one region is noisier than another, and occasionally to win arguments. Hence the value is 0.3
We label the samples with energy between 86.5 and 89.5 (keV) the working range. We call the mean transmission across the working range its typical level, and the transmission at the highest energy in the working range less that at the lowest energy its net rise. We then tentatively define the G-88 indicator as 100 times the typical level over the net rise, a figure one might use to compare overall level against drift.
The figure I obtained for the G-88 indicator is 883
